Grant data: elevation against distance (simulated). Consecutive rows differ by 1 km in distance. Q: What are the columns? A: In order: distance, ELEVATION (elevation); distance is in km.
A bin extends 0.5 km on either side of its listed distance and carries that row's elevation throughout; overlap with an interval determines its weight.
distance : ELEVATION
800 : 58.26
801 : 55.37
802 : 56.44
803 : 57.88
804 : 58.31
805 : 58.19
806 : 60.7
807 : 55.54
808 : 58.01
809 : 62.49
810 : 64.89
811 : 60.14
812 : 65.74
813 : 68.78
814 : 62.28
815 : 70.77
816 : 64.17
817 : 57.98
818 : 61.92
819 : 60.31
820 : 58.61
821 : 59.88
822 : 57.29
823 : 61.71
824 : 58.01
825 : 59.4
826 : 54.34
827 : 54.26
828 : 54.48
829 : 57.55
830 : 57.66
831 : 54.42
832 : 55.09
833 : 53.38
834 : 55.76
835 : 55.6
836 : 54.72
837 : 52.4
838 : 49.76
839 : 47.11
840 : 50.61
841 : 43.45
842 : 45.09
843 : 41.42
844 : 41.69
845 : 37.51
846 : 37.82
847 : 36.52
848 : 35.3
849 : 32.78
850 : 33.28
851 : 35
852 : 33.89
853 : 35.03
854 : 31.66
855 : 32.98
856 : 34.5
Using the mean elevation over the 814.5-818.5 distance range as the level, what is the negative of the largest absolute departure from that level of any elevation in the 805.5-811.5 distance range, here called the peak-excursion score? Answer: -8.2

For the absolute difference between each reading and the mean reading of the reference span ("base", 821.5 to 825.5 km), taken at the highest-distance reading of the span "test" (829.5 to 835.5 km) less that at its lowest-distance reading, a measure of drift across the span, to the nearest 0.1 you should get 2.1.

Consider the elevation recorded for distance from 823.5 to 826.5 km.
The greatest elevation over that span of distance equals 59.4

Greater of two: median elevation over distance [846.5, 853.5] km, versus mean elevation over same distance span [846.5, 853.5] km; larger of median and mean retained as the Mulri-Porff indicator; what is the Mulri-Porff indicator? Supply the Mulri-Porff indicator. 35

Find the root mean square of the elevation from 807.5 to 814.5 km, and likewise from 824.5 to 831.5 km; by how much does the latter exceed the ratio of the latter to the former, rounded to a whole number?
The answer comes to 55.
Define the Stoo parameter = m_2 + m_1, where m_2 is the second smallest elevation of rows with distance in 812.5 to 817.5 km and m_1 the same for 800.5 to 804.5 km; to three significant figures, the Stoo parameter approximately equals 119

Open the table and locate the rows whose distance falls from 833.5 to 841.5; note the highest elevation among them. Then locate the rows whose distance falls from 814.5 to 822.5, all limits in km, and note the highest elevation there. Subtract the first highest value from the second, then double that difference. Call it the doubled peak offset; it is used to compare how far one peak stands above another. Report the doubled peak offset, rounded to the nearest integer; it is 30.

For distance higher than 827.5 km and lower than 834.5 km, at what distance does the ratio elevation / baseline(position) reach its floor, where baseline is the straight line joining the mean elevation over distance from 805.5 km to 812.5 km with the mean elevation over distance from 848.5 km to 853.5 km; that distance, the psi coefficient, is 828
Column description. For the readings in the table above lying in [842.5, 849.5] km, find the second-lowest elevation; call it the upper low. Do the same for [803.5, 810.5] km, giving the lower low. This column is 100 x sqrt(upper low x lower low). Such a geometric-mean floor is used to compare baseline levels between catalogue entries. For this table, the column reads 4525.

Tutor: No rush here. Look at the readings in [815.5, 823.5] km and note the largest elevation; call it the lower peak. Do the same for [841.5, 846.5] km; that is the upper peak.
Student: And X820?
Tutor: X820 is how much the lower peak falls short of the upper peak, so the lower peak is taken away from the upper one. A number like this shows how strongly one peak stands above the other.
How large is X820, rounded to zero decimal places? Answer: -19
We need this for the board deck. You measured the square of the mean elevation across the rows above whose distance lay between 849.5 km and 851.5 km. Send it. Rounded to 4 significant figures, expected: 1166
